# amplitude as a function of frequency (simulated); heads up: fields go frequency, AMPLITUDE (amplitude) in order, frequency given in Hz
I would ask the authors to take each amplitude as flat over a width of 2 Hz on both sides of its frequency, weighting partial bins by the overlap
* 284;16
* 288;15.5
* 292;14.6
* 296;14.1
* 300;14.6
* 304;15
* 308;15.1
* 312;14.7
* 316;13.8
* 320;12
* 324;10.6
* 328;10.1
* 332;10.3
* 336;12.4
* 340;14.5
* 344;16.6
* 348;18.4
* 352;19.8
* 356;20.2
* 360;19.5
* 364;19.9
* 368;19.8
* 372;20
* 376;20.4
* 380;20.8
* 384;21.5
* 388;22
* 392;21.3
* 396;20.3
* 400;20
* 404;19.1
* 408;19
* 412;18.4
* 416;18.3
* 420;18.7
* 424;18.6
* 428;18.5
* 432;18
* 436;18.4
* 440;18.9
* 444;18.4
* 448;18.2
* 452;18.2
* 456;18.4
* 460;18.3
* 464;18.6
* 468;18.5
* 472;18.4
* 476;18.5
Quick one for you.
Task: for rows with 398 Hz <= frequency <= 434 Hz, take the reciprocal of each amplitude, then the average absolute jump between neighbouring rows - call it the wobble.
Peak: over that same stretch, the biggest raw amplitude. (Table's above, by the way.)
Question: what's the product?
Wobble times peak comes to 0.020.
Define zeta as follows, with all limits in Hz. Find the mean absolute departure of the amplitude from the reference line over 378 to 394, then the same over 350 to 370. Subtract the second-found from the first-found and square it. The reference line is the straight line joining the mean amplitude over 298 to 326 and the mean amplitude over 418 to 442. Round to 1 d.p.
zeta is 0.2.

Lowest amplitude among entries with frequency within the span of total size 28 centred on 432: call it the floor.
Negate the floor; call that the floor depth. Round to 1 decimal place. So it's -18.0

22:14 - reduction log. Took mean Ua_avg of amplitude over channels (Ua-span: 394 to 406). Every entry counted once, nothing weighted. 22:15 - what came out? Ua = 19.8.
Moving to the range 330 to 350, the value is 14.4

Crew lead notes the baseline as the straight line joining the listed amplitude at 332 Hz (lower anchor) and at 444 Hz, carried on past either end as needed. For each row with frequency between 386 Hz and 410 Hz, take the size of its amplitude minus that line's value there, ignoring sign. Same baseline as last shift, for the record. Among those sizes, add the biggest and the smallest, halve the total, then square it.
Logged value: 29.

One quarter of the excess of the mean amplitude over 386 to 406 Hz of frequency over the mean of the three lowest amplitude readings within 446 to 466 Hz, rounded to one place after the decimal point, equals 0.6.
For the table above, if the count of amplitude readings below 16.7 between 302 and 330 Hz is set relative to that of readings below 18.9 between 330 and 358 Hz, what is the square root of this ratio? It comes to 1.18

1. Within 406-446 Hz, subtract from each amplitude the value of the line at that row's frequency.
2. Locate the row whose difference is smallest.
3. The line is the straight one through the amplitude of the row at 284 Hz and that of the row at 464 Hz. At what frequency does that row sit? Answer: 432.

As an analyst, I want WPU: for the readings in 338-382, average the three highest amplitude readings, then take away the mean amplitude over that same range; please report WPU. 1.4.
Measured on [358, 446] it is 2.1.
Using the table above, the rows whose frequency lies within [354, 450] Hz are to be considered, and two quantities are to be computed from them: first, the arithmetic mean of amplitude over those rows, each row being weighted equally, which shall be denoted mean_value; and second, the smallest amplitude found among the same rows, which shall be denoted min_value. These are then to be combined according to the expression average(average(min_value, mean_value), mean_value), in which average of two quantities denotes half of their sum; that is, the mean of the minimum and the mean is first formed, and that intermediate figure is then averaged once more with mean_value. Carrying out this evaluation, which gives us 19.1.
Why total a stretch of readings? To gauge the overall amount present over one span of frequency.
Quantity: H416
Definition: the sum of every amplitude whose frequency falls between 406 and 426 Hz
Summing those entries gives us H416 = 93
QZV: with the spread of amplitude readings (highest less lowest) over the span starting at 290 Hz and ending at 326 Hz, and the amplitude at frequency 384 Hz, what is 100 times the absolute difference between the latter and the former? 1700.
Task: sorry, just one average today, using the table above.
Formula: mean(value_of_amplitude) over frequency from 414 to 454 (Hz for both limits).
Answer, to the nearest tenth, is 18.4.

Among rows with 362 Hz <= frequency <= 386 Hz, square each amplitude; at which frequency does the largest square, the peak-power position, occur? 384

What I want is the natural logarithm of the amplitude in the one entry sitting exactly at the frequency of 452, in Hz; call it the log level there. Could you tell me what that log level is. 2.9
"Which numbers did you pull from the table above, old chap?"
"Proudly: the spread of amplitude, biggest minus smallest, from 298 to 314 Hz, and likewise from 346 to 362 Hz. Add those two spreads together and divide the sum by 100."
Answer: 0.0230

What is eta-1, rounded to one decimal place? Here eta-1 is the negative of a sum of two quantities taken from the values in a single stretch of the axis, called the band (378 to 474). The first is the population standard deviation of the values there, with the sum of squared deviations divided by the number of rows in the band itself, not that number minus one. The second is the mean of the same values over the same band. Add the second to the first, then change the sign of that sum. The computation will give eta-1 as -20.3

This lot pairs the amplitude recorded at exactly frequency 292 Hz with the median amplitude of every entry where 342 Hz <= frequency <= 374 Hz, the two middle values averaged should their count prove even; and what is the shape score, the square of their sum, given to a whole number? 1183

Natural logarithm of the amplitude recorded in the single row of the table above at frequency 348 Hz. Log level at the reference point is 2.91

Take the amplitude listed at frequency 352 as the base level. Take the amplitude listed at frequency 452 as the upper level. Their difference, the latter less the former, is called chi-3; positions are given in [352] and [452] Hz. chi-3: -2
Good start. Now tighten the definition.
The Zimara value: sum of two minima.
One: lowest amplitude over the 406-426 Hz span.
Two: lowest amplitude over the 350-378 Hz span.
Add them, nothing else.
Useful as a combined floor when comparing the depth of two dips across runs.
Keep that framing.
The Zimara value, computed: 37.8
